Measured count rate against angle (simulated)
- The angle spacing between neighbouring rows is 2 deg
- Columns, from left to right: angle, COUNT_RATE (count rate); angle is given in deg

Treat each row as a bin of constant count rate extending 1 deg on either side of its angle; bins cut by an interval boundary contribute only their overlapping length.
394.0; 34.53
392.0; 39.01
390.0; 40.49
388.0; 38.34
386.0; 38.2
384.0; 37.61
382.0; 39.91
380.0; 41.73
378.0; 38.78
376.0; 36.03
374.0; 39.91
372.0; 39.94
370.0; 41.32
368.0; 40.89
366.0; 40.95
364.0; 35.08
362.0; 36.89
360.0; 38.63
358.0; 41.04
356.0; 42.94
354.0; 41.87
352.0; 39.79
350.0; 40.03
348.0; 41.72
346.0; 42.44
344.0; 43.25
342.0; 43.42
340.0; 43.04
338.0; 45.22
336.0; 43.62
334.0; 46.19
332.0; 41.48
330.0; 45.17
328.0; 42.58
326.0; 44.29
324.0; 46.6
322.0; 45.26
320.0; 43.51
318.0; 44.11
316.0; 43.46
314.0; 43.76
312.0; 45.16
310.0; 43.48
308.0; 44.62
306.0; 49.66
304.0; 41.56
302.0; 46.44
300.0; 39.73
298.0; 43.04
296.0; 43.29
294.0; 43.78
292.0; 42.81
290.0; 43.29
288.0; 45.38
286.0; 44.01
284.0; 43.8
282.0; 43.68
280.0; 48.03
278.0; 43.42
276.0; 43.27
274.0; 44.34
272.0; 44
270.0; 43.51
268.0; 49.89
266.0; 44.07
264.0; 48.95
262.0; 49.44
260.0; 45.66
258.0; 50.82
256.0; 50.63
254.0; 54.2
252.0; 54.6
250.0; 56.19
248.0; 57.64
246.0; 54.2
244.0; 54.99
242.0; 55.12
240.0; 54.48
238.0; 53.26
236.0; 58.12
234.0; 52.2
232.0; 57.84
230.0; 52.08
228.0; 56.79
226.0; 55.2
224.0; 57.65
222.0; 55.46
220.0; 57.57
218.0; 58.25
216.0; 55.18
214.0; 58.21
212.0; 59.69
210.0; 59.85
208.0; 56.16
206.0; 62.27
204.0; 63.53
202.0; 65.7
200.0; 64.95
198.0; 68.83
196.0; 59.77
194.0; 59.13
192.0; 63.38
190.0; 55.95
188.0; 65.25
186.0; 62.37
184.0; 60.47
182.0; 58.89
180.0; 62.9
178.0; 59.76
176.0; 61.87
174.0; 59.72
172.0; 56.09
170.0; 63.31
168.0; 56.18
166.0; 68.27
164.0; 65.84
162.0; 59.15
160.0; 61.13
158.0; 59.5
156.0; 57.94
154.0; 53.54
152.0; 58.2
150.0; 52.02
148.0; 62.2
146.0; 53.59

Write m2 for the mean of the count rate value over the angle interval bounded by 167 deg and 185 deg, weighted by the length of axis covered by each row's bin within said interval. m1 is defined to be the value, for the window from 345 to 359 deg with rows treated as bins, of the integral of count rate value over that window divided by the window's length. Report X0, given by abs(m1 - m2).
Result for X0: 19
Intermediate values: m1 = 41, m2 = 59.9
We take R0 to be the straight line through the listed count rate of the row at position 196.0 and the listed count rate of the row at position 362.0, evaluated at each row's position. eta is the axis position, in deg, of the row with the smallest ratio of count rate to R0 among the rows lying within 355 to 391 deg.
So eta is 364.0 deg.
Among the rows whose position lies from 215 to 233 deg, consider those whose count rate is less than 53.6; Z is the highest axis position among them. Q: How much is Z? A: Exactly 230.0 deg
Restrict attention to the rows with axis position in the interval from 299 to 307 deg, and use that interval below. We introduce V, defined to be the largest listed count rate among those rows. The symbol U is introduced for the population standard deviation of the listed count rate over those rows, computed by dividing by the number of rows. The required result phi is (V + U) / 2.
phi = 26.8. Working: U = 3.9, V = 49.66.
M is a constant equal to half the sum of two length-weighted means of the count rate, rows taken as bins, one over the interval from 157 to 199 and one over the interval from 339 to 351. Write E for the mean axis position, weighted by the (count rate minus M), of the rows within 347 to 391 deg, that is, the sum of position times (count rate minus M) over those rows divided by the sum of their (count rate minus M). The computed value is 369.6 deg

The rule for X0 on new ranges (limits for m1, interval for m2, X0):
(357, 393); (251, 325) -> 6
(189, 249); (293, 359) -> 15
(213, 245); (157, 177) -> 5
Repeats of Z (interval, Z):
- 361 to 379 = 378.0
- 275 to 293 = 292.0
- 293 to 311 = 310.0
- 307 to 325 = 324.0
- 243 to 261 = 260.0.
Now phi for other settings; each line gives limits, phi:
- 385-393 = 20.7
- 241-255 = 29.4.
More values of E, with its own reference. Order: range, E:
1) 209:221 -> 214.5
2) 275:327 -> 300.6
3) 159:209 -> 184.5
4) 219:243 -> 229.6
